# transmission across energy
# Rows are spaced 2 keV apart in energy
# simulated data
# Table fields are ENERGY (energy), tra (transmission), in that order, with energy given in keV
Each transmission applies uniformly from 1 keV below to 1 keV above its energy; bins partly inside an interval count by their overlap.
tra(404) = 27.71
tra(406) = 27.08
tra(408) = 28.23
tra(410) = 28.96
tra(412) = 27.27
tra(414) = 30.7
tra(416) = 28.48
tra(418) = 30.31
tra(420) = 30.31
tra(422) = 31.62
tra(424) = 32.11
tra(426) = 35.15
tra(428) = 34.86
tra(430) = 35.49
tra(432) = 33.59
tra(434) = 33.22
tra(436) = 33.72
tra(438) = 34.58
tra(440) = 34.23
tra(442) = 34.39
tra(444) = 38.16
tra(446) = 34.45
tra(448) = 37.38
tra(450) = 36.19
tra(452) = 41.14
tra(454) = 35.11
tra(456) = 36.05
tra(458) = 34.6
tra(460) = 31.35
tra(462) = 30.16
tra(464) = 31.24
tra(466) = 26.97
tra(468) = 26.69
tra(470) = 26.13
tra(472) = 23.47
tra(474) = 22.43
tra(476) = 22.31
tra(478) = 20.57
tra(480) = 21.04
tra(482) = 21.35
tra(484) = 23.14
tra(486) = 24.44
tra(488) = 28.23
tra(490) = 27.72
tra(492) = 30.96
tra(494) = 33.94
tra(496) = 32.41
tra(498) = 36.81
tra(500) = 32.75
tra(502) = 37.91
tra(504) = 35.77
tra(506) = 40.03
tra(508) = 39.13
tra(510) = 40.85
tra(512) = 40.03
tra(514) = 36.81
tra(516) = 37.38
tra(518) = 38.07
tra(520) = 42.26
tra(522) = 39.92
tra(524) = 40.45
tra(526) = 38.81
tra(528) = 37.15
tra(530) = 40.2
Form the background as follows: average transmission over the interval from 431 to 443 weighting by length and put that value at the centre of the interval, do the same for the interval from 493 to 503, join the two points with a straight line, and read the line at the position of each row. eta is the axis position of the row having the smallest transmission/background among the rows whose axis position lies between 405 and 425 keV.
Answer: 406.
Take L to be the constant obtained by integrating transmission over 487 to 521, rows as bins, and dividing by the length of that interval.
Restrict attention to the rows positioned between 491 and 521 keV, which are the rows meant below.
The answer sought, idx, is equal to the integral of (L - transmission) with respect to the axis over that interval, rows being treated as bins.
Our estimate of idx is -32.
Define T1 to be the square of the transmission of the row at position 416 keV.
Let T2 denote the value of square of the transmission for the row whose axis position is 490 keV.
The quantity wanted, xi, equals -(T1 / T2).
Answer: -1.1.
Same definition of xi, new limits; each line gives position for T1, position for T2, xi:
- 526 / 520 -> -0.8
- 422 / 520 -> -0.6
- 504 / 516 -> -0.9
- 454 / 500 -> -1.1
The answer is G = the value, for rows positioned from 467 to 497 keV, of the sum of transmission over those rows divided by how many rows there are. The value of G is 26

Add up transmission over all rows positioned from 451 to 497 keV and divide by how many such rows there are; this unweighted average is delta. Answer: 28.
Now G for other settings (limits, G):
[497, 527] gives 38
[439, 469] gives 34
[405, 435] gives 31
